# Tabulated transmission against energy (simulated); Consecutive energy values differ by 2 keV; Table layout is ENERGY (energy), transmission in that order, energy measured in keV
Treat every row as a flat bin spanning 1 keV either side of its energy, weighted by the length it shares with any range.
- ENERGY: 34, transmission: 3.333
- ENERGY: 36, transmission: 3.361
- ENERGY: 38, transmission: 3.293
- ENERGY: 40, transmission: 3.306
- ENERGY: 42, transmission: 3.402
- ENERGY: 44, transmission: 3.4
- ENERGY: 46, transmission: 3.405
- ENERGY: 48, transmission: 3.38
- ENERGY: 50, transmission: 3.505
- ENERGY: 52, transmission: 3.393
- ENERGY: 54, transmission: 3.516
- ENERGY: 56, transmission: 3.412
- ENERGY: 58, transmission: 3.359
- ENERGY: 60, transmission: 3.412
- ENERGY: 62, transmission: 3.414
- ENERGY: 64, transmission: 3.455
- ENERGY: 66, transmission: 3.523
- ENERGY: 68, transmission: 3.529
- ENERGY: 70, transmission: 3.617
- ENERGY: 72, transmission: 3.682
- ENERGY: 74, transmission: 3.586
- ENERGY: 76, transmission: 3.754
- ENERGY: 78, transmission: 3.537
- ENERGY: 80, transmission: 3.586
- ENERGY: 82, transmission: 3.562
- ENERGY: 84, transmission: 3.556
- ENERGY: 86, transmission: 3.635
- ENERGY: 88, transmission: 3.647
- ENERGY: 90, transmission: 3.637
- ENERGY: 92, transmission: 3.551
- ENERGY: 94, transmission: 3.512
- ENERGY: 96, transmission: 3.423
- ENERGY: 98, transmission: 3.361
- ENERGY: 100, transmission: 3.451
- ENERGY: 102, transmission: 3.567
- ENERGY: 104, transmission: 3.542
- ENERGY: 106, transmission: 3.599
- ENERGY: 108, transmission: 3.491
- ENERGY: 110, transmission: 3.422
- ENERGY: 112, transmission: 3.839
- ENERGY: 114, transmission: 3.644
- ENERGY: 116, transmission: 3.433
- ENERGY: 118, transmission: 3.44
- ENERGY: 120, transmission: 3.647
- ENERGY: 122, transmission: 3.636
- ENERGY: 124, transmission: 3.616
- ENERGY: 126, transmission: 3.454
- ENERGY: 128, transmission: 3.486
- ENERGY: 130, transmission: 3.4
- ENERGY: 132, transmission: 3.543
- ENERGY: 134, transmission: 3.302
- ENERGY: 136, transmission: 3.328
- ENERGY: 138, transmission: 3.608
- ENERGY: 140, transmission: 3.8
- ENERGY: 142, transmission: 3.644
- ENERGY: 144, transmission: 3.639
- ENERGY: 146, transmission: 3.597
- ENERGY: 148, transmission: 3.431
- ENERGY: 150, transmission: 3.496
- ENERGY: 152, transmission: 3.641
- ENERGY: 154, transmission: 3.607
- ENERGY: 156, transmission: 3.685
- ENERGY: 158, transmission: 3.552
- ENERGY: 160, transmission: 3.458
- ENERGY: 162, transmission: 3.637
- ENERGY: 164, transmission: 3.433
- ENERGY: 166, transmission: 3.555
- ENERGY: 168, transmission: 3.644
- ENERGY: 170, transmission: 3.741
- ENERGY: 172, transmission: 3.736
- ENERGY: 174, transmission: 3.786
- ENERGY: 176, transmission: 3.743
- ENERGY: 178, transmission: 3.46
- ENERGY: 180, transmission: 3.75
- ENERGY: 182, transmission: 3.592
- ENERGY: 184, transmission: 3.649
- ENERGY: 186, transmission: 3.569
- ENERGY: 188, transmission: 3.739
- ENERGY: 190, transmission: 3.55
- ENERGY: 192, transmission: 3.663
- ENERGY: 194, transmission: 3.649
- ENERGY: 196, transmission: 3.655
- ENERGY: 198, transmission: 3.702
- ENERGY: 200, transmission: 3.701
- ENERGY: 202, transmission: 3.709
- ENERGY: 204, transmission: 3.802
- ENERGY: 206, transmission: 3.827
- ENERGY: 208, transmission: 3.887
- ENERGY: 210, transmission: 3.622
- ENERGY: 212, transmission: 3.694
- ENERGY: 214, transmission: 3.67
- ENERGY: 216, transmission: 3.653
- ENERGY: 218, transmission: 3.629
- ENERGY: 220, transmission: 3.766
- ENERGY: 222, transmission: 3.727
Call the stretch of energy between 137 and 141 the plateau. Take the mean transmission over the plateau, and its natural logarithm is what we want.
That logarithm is 1.31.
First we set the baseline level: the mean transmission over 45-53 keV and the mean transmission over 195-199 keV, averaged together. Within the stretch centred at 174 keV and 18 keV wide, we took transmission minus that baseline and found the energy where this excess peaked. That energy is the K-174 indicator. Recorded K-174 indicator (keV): 174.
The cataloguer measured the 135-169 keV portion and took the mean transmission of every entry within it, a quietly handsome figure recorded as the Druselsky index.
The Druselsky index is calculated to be 3.57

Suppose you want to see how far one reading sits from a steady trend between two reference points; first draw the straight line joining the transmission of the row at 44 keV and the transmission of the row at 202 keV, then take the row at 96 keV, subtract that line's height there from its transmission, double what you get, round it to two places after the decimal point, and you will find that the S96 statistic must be -0.16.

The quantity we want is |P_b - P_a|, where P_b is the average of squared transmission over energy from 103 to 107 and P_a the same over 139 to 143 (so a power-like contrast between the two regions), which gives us 1.1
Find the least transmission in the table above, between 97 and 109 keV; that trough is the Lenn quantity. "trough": 3.361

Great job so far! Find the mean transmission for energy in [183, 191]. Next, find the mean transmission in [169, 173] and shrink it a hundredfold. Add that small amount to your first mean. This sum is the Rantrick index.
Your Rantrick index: 3.66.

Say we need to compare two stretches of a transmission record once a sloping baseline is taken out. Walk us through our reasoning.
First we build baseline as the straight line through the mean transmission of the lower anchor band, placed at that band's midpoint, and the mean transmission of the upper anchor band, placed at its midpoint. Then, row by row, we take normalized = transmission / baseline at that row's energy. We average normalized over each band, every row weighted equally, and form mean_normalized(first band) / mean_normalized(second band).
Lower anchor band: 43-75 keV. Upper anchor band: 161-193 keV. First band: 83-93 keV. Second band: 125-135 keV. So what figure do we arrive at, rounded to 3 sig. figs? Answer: 1.07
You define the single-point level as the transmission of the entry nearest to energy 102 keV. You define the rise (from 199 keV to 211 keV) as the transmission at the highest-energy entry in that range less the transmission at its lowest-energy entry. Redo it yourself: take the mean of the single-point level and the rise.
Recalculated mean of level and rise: 1.74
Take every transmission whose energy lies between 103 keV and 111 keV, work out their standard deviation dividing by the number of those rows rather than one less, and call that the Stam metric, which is 0.065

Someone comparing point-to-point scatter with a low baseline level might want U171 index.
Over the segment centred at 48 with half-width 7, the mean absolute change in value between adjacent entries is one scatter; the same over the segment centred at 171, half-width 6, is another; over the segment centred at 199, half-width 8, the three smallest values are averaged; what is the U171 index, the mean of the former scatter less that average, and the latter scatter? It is -1.77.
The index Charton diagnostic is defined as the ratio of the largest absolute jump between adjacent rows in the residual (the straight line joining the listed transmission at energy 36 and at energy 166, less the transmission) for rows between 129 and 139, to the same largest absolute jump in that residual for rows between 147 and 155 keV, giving 1.95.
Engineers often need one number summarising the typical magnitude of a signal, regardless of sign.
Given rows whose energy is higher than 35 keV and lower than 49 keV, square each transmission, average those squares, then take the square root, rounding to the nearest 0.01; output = 3.36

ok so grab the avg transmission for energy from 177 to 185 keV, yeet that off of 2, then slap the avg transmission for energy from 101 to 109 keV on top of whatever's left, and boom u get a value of 1.94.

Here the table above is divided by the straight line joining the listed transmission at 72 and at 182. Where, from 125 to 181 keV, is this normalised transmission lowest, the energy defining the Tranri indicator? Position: 134 keV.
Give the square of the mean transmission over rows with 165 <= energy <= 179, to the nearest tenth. 13.4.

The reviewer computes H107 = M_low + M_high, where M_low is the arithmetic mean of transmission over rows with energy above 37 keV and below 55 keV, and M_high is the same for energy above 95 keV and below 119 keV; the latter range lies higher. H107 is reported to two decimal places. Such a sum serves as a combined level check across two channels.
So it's 6.92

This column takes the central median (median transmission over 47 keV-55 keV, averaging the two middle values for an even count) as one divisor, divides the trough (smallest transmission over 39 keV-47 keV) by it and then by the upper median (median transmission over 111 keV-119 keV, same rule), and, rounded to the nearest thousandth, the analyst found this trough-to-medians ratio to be 0.271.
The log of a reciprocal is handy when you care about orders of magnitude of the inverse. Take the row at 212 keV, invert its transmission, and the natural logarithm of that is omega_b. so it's -1.31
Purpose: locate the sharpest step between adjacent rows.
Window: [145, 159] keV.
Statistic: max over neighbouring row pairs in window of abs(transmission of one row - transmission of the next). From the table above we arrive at 0.17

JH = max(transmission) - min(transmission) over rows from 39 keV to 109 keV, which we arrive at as 0.45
